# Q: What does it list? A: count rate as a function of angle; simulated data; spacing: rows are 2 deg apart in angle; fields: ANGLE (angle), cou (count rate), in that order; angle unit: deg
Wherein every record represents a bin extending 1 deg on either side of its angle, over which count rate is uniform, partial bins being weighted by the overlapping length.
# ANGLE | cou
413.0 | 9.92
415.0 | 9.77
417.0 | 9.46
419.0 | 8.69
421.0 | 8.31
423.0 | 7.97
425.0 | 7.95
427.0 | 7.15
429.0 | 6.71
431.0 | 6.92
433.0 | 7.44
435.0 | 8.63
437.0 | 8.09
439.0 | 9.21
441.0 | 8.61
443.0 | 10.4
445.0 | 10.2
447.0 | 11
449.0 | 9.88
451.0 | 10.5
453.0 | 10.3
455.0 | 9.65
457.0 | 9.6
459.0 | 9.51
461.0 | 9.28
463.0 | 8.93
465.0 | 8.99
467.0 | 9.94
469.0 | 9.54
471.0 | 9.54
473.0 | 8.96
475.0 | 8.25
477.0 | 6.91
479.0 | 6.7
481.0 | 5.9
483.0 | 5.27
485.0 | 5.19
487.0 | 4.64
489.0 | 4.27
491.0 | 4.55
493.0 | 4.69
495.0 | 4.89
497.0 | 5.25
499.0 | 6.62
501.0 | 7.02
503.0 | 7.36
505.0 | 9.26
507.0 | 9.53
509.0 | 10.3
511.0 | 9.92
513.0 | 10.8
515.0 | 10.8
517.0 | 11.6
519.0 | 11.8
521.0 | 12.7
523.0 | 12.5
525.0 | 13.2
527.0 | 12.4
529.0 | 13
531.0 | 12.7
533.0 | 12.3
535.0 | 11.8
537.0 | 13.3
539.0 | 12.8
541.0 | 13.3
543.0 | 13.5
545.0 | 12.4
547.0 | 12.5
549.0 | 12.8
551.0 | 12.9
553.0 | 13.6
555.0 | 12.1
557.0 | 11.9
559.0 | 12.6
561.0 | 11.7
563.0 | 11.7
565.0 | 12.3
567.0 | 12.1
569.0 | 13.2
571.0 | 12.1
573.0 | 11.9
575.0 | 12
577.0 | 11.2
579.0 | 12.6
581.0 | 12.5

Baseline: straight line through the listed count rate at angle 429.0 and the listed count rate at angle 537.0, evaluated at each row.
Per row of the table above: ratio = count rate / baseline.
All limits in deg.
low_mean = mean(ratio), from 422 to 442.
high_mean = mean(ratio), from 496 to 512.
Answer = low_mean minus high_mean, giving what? 0.4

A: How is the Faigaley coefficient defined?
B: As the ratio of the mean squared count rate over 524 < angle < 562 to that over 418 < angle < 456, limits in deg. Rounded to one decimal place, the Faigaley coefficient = 2.0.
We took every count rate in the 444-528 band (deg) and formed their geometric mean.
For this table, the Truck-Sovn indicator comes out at 8.4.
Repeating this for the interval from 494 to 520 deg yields 8.5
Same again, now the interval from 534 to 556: 12.8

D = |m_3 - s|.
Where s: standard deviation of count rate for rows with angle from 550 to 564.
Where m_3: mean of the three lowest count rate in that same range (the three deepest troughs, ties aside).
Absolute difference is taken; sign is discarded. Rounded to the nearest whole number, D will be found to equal 11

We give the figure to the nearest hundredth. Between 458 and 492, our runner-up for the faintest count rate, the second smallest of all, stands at 4.55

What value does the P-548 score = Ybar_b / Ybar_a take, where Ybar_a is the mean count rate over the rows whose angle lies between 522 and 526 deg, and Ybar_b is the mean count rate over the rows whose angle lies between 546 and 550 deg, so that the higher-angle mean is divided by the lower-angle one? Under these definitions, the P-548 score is 1.0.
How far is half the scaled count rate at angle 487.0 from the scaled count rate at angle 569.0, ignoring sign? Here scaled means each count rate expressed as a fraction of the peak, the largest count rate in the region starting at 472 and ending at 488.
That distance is 1.2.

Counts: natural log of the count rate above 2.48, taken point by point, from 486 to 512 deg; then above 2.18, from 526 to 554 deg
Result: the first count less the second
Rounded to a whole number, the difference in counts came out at -14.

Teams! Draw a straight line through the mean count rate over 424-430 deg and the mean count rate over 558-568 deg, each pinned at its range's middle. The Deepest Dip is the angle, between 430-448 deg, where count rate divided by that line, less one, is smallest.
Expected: 431.0 deg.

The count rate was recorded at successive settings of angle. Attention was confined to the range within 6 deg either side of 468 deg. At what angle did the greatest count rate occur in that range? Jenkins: 467.0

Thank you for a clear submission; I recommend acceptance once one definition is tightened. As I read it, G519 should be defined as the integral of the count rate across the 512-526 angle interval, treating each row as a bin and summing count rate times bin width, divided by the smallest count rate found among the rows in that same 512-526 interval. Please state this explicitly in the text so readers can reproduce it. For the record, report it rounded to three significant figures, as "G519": 15.4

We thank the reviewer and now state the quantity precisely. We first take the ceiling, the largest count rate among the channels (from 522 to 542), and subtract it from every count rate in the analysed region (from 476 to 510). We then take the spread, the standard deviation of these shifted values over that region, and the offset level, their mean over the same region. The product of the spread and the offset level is -13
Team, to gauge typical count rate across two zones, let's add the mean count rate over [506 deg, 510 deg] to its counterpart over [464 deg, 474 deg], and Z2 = 19.3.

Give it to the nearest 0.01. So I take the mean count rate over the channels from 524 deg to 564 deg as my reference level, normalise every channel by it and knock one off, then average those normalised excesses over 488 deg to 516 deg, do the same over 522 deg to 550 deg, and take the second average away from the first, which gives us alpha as -0.41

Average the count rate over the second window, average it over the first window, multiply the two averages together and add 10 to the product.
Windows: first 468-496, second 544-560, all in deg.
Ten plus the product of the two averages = 90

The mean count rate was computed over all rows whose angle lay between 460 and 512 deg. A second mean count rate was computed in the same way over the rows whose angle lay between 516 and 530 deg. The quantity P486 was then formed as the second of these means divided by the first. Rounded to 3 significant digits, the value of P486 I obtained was 1.69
